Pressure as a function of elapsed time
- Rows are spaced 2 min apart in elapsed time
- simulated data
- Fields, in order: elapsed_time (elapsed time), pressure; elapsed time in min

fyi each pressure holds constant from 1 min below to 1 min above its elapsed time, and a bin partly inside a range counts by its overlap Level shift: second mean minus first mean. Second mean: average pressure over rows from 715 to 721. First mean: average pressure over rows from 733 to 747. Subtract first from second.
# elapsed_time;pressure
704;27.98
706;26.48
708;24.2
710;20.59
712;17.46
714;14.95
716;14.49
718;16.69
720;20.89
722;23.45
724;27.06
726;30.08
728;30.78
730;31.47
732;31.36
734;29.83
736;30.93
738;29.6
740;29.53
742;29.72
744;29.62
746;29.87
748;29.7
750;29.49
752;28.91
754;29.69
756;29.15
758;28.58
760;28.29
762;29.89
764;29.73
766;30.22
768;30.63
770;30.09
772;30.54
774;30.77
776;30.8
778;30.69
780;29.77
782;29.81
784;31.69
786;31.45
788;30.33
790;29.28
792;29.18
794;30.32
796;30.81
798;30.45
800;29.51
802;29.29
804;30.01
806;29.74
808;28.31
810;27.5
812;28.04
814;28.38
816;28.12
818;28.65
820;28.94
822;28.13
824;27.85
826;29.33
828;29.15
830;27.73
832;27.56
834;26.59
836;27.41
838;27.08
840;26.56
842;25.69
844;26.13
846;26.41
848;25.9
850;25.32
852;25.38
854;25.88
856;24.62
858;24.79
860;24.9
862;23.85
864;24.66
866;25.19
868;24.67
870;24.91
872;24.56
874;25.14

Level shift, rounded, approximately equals -13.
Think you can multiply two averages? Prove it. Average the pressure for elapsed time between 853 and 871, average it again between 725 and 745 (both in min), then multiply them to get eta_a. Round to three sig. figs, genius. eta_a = 752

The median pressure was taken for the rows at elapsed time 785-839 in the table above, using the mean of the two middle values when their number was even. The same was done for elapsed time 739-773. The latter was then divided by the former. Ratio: 1.03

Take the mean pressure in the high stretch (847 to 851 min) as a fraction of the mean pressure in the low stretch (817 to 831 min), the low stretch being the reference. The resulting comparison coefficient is 0.90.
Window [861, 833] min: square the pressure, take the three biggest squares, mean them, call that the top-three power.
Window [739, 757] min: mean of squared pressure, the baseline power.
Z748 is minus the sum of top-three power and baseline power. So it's -1602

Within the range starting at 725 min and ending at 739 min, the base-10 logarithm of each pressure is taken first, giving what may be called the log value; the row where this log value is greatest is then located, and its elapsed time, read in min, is 730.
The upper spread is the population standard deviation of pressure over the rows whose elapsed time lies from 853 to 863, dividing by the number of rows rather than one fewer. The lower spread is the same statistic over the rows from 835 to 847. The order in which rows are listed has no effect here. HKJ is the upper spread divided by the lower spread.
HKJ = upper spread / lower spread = 1.1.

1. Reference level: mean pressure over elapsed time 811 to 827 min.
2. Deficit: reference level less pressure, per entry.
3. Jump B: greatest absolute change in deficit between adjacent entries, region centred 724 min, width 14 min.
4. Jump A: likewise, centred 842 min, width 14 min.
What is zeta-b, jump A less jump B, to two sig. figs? -3.3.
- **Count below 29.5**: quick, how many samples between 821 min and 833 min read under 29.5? 6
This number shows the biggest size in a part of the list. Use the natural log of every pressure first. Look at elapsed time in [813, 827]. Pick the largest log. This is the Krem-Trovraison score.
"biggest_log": 3.379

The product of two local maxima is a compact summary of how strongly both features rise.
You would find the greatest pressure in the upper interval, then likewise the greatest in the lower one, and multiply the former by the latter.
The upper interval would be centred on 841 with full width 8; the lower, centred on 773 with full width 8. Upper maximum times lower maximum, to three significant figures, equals 834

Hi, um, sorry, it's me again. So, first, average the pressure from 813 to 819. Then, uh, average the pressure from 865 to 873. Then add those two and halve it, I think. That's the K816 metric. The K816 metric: 26.6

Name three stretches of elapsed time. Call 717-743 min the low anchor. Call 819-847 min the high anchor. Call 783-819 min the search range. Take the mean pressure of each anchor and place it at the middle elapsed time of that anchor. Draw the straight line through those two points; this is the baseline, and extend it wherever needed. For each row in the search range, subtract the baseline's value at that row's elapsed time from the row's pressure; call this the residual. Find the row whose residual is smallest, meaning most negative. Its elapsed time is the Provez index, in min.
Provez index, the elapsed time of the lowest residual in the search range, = 810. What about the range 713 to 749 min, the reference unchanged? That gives 716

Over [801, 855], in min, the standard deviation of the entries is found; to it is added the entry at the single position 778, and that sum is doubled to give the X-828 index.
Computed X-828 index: 64.1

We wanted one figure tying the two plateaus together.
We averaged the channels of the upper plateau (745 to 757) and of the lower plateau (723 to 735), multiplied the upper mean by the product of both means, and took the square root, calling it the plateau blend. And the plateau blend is 162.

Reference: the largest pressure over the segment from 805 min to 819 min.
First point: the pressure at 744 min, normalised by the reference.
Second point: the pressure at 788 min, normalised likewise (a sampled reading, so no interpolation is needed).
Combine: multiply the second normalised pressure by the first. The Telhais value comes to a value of 1.02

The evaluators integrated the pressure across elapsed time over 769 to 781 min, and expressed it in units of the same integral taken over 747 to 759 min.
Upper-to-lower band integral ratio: 1.04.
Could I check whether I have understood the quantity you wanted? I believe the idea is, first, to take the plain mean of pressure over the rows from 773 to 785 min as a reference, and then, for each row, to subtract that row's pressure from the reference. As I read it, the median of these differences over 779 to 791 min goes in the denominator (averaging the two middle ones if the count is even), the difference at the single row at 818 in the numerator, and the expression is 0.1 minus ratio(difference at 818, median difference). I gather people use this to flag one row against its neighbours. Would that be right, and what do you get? -3.6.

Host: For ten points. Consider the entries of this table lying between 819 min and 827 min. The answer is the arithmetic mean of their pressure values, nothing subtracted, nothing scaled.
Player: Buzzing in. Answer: 28.6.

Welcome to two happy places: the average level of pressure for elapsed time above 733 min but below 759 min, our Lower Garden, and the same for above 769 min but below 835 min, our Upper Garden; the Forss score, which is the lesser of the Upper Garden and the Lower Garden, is 29.4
